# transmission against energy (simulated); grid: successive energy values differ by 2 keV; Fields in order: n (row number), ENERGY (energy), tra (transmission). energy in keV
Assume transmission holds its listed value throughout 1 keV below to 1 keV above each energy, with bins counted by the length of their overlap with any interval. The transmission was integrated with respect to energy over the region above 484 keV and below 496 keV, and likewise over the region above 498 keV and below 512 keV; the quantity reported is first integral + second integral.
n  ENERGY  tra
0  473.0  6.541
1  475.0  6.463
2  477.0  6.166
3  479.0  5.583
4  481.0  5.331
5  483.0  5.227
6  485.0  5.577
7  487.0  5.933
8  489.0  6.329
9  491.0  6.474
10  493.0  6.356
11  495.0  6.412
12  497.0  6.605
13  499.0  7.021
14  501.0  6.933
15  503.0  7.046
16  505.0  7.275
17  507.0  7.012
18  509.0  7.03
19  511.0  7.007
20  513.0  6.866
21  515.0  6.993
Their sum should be 173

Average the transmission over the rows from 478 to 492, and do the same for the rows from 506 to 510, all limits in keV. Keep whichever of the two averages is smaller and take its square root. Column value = 2.40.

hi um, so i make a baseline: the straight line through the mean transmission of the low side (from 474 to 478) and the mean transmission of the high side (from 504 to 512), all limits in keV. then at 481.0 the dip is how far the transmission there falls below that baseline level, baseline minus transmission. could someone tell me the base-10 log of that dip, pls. 0.0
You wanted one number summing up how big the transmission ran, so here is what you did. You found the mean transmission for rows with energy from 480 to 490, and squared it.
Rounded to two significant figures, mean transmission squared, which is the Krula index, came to 32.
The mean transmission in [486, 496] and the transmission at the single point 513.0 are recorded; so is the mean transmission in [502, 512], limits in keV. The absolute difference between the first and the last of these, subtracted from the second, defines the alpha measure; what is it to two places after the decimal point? 6.09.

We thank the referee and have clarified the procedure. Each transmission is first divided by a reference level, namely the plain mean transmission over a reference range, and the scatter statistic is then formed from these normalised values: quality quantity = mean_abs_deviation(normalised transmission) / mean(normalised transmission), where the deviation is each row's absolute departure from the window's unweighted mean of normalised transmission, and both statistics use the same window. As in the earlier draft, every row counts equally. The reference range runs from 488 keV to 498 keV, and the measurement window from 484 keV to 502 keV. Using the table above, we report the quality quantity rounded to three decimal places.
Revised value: 0.049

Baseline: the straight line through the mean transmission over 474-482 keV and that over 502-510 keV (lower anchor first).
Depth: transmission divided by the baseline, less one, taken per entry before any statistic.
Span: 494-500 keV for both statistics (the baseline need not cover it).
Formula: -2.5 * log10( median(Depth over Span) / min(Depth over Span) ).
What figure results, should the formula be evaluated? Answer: 0.81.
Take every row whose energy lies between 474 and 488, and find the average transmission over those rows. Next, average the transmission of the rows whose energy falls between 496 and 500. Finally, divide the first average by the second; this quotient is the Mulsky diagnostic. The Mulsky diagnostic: 0.845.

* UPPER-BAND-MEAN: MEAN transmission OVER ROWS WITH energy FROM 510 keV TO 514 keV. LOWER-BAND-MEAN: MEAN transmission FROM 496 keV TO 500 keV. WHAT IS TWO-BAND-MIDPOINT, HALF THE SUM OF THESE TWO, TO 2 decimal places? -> 6.87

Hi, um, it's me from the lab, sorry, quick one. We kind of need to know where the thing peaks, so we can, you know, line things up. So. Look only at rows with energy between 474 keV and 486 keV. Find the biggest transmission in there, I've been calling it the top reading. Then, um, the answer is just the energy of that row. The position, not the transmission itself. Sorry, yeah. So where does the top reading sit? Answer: 475.0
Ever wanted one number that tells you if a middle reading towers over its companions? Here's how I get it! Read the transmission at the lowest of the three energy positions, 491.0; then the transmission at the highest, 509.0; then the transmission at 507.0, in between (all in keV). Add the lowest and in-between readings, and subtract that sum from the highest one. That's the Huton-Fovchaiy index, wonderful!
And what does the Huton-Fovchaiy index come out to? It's -6.46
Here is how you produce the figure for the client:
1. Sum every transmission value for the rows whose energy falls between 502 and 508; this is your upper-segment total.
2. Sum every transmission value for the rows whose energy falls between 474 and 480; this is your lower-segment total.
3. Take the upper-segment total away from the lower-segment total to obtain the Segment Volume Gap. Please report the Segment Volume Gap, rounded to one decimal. -3.1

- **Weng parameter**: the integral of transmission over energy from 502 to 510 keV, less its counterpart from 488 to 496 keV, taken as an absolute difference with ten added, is 16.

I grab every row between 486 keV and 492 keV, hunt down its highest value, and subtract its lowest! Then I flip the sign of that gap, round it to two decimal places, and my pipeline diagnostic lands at -0.54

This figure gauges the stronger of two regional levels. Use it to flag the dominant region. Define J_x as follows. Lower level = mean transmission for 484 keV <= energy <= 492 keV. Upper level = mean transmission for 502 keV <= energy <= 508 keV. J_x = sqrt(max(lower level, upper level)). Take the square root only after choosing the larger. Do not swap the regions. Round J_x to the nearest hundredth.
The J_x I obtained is 2.67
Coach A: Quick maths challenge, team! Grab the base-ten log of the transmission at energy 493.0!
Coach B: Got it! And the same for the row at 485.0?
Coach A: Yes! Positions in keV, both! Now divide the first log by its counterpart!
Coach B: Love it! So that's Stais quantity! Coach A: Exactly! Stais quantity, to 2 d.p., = 1.08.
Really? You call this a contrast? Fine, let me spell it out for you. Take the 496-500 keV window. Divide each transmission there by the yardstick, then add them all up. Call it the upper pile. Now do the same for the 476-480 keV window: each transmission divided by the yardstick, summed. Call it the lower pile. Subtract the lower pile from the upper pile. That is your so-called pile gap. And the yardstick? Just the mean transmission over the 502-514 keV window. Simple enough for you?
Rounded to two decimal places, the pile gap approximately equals 0.27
